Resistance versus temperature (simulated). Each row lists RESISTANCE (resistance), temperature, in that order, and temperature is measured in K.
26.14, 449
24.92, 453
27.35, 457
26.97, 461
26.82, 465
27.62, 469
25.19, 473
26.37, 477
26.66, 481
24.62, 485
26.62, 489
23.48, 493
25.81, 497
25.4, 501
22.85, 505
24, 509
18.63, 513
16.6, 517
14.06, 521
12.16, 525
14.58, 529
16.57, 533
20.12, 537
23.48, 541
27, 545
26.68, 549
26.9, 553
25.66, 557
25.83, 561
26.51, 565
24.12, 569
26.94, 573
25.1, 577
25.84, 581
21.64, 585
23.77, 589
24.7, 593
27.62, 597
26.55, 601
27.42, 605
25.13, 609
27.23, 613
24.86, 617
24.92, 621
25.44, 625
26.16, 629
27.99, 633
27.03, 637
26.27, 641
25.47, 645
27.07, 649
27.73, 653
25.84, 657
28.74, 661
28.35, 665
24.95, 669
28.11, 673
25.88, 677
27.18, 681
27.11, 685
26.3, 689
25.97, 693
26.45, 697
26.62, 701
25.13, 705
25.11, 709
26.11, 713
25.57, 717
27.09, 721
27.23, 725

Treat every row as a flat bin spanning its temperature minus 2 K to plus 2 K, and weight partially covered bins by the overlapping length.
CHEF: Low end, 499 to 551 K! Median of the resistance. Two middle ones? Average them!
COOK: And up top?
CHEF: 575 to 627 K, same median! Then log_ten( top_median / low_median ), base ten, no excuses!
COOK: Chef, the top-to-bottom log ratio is 0.10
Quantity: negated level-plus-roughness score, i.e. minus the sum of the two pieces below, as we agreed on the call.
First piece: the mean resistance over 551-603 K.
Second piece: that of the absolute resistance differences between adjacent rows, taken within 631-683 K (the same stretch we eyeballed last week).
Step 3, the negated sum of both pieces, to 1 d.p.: -27.1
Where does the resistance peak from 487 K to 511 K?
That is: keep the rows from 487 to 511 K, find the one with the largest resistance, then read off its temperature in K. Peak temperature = 489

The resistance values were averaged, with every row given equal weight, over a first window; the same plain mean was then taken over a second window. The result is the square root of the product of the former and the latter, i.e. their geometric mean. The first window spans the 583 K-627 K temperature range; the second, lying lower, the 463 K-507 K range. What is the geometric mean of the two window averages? 25.5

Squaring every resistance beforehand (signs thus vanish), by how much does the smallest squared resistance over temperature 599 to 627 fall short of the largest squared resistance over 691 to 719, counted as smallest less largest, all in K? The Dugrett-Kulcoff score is -91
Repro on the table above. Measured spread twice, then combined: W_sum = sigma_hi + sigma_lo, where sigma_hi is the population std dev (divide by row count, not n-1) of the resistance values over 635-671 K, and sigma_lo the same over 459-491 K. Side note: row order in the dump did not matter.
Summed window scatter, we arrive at 2.1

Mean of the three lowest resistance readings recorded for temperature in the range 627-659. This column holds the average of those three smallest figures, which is 25.8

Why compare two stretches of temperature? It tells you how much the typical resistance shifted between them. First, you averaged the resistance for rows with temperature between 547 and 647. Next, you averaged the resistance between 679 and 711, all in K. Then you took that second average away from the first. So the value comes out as -0.4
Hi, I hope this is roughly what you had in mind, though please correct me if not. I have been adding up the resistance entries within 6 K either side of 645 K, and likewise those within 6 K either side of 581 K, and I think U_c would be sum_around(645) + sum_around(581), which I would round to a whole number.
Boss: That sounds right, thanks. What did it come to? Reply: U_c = 151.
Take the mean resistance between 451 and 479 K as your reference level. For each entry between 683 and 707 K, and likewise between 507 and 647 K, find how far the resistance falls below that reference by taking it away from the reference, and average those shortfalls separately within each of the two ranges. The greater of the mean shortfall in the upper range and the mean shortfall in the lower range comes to 2.7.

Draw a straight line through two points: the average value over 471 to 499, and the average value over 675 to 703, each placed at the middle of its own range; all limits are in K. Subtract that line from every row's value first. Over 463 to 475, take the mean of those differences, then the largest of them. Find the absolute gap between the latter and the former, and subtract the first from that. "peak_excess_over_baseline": 0.0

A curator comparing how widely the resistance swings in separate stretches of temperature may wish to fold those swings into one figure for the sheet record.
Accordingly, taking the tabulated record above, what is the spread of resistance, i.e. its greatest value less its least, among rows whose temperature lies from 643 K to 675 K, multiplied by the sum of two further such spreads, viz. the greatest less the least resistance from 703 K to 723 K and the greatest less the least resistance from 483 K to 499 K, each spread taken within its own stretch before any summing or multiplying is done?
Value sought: 19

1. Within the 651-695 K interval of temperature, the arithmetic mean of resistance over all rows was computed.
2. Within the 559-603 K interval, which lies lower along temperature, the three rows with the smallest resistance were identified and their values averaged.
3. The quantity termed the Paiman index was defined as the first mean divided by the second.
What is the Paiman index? 1.2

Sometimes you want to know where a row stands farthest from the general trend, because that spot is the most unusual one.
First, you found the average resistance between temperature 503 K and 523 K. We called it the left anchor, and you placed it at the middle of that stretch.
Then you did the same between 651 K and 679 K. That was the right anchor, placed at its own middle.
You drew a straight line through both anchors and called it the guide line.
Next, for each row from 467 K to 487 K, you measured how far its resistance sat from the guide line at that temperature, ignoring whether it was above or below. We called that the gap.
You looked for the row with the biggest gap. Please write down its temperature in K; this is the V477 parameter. 469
